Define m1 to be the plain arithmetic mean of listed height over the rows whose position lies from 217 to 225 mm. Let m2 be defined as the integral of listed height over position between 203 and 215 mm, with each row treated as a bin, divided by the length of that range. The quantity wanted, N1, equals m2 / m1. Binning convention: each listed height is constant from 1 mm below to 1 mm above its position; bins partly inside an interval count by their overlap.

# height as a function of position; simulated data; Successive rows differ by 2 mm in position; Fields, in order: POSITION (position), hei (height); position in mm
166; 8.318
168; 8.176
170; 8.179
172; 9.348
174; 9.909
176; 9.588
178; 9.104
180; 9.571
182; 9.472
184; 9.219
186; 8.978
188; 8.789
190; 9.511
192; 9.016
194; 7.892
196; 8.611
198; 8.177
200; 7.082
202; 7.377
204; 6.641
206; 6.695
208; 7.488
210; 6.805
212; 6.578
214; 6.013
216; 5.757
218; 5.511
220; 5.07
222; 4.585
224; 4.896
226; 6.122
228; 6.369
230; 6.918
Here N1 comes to 1.3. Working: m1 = 5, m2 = 7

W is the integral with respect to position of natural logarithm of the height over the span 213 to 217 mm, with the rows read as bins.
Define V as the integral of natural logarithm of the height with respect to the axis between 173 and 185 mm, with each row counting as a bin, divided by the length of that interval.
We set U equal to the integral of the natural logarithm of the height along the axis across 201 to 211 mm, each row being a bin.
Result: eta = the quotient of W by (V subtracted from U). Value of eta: 0.4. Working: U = 19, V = 2.25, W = 7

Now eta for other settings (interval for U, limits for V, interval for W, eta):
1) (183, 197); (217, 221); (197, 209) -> 0.8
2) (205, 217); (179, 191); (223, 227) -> 0.3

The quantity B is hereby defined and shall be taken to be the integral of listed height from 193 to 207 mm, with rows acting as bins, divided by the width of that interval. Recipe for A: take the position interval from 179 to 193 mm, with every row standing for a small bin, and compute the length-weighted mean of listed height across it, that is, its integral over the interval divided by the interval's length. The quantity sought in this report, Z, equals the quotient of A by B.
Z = 1.23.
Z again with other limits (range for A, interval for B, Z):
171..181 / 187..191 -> 1.04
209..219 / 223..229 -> 1.06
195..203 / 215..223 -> 1.49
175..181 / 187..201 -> 1.12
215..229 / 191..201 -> 0.67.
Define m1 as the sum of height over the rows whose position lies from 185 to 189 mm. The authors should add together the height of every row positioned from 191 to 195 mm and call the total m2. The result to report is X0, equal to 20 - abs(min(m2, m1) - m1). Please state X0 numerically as 19.1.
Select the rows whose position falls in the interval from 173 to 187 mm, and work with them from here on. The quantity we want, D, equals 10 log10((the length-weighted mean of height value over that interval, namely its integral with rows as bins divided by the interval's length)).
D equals 9.7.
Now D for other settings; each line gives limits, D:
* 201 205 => 8.5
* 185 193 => 9.6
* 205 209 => 8.5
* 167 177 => 9.6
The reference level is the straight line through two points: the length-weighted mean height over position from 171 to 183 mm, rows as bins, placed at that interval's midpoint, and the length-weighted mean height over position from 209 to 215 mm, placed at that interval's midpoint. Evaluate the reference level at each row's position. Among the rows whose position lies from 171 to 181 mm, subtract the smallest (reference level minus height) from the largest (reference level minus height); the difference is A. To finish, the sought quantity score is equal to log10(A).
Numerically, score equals 0.0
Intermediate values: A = 0.9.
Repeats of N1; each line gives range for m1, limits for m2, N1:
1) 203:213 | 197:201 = 1.1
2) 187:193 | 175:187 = 1.0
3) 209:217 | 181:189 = 1.4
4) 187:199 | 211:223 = 0.6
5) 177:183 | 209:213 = 0.7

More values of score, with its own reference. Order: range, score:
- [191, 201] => 0.1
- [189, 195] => 0.1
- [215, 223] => -0.2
